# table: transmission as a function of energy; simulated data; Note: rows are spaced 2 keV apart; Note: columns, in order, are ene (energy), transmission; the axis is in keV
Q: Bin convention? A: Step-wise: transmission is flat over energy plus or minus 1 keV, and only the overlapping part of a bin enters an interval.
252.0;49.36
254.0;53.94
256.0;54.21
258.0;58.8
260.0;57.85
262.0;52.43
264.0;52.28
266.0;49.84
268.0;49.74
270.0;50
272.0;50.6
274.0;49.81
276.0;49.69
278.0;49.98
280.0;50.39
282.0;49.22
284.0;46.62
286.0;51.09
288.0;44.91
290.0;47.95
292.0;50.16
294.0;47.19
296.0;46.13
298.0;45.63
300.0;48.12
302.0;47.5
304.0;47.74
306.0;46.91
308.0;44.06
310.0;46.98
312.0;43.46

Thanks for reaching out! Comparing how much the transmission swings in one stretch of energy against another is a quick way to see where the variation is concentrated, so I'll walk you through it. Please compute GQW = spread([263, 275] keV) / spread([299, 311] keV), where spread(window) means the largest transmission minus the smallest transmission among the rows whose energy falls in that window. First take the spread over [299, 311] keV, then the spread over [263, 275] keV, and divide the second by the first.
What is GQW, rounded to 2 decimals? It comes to 0.63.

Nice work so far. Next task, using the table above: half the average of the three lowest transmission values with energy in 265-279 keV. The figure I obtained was 24.87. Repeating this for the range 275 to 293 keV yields 23.25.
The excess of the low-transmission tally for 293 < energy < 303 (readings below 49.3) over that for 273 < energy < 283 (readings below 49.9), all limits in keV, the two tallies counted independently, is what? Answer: 2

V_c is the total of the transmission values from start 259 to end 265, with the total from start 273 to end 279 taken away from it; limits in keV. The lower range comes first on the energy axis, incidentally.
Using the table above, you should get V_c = 13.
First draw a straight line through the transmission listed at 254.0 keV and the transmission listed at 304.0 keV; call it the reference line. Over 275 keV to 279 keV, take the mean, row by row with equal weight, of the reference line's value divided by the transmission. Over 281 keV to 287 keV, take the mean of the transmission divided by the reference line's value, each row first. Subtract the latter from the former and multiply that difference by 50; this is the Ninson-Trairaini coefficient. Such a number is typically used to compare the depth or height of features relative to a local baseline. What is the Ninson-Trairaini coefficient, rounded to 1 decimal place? 2.5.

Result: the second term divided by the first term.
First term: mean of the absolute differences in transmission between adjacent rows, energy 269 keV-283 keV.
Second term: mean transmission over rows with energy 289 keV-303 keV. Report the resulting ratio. 84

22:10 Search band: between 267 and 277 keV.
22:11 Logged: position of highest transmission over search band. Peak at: 272.0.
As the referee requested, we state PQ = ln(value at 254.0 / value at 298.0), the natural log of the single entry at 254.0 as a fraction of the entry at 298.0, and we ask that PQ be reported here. 0.17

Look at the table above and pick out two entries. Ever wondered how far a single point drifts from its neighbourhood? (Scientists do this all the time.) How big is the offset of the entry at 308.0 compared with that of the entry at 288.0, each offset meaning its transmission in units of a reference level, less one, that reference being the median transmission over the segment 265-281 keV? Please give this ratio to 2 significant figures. 1.2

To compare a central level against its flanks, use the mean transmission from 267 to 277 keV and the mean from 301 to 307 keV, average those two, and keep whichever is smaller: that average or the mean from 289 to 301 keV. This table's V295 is 47.5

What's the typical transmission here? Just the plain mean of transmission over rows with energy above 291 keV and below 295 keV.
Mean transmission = 48.7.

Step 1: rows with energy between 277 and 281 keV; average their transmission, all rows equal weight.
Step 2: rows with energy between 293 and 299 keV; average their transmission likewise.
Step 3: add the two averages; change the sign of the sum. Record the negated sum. -97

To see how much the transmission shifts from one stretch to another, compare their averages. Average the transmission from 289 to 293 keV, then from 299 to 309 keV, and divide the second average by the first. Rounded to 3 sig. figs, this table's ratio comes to 0.955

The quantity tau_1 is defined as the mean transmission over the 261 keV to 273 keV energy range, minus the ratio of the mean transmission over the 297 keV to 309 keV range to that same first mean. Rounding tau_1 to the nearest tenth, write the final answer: 49.9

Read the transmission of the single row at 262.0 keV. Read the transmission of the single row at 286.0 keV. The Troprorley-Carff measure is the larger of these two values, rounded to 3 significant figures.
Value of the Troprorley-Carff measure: 52.4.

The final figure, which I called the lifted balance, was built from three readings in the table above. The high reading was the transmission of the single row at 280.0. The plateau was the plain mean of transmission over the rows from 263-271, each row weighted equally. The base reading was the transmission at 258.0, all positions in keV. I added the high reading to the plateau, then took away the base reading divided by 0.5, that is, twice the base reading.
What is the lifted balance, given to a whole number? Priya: -17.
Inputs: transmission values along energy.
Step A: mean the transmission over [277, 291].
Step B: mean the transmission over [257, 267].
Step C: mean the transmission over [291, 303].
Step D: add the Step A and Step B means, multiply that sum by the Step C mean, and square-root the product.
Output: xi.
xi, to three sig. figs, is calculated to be 69.9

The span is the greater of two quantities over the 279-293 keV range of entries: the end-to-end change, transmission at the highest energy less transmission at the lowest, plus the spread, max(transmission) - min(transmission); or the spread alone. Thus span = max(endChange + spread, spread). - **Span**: 6.2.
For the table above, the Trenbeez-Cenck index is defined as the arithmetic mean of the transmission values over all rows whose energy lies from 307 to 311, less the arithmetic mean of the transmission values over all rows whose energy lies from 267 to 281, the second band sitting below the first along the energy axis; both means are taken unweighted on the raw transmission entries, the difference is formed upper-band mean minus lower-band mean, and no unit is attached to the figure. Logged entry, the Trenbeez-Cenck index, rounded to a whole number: -5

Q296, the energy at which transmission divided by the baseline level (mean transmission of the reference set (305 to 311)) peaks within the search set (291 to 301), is 292.0 keV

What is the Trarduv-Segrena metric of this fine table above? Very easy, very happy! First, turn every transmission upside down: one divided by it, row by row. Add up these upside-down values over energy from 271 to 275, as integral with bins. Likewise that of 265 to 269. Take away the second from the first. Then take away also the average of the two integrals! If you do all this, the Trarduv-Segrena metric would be -0.081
